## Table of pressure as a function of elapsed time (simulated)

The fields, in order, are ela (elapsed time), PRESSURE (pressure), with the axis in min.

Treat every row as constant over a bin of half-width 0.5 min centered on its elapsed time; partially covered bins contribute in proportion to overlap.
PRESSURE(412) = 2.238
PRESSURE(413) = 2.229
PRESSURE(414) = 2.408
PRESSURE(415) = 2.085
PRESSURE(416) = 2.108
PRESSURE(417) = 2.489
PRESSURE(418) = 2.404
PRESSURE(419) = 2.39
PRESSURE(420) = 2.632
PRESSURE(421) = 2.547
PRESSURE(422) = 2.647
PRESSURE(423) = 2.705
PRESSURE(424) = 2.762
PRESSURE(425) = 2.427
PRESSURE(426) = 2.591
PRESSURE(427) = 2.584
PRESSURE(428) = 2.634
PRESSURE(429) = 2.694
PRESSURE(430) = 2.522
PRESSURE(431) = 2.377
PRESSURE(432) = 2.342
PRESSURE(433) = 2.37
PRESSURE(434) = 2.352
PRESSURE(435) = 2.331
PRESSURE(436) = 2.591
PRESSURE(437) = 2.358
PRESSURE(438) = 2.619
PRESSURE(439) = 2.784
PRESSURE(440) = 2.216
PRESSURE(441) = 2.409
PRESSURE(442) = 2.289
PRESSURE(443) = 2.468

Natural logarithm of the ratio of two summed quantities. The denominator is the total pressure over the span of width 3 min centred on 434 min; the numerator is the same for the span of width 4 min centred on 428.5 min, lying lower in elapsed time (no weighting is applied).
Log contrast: 0.4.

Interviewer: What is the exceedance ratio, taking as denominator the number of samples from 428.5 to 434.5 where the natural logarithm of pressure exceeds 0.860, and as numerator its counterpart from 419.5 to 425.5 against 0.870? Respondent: 1.5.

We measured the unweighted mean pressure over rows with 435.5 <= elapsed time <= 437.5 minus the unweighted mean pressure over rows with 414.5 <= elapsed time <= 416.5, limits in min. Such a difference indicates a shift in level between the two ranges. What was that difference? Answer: 0.38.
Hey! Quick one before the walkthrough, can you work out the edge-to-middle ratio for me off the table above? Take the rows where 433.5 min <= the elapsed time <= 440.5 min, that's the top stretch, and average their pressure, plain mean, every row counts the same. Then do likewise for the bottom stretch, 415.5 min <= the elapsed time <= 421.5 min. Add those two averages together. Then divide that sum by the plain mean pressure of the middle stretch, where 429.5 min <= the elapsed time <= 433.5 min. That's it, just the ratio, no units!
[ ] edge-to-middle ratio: 2.04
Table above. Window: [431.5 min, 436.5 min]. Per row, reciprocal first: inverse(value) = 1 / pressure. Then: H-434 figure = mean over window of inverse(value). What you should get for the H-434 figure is 0.418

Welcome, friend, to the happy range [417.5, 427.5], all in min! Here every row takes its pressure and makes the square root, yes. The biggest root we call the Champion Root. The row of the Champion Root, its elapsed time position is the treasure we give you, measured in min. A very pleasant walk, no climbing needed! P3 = 424 min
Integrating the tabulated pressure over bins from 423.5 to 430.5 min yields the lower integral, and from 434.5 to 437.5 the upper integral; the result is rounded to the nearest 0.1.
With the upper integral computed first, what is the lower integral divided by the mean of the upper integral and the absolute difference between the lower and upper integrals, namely 2.0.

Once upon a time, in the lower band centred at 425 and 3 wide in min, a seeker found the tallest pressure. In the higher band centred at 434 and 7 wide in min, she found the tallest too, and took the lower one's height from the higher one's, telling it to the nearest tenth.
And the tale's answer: -0.2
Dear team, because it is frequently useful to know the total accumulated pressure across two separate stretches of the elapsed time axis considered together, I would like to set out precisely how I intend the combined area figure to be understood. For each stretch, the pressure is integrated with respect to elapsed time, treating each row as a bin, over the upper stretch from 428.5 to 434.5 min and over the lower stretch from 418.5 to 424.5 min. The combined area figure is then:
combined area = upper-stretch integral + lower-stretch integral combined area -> 30.3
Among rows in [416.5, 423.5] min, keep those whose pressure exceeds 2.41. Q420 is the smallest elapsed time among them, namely 417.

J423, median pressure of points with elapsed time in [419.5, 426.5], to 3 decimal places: 2.632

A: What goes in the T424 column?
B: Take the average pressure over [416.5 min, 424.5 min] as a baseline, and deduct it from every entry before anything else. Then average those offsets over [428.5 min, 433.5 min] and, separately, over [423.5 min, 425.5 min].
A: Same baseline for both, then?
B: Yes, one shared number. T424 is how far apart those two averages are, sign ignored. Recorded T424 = 0.13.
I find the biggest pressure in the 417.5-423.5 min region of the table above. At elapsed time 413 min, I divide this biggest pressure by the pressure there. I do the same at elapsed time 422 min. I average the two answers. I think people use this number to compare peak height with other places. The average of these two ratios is 1.118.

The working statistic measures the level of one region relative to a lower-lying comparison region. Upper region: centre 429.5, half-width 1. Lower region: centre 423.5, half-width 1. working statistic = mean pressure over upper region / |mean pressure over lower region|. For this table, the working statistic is 0.95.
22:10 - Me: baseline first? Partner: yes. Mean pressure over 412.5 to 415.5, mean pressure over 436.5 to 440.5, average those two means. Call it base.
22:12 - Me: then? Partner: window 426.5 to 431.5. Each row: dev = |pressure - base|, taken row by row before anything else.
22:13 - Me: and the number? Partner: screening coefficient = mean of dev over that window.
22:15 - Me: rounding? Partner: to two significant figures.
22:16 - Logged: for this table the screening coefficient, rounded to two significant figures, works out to 0.19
